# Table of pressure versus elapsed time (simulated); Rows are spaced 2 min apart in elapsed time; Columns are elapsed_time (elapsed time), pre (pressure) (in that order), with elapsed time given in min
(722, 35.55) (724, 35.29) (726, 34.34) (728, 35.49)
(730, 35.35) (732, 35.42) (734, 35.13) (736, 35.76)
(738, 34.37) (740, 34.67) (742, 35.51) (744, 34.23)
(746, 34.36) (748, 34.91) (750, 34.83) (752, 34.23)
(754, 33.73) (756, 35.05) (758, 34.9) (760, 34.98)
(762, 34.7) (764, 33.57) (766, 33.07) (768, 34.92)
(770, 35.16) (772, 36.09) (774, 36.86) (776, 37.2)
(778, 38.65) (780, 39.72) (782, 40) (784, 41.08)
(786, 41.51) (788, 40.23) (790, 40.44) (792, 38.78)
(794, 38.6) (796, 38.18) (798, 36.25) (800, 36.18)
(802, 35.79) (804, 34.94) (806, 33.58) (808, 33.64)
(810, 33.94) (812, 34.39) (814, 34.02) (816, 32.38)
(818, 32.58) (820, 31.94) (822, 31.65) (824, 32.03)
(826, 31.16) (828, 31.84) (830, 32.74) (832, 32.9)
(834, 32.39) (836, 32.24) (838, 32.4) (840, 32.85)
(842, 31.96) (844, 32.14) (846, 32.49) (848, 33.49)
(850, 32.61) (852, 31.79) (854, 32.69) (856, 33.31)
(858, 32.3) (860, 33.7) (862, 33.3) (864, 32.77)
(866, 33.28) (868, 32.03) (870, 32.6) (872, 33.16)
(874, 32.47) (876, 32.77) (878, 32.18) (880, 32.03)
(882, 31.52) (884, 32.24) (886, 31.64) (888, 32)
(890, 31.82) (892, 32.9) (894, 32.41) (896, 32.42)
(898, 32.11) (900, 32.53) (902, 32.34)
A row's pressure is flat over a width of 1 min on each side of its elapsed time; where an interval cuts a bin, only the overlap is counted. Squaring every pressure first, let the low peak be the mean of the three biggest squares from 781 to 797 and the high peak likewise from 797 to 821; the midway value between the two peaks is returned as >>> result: 1492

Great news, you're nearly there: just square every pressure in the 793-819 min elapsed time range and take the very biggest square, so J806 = 1490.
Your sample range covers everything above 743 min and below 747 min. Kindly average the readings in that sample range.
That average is 34.3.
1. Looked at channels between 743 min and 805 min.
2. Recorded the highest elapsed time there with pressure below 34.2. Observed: 766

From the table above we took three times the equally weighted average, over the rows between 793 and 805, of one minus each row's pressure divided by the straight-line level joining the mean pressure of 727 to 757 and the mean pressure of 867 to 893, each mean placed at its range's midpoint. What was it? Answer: -0.25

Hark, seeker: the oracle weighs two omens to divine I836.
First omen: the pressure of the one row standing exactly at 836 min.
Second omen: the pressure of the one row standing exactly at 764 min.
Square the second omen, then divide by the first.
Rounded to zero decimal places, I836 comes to 35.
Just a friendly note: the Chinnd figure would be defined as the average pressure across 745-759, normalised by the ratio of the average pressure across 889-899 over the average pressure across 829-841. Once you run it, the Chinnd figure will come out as 35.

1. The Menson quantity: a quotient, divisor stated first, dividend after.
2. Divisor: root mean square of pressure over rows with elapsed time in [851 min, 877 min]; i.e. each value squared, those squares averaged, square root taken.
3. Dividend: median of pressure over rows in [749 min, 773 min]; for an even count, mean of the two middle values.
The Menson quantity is 1.06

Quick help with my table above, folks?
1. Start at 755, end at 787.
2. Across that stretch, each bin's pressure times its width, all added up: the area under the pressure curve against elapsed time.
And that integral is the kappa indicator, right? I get 1175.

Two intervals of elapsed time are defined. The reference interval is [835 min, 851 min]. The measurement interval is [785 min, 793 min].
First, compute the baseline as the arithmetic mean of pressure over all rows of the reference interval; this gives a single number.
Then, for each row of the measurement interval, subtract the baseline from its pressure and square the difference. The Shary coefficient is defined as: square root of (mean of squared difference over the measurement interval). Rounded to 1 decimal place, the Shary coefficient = 7.8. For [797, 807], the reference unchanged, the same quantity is 3.0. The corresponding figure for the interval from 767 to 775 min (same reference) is 3.3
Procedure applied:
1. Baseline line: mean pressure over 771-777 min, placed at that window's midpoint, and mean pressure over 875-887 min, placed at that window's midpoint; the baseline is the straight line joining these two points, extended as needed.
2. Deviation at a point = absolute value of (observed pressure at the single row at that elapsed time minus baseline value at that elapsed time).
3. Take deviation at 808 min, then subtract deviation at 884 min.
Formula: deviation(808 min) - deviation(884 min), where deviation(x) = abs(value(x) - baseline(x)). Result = 1.3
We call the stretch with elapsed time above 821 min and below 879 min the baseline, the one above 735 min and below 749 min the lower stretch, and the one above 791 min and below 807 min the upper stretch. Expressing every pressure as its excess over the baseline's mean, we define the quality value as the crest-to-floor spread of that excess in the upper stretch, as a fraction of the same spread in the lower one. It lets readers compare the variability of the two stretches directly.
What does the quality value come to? 3.40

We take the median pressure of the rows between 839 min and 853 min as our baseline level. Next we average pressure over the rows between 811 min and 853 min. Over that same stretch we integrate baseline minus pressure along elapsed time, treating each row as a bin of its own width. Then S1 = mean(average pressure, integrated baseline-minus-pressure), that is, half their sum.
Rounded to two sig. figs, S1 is 17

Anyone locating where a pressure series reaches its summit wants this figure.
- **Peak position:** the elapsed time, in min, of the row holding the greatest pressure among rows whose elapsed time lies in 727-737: 736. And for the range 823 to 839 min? 832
